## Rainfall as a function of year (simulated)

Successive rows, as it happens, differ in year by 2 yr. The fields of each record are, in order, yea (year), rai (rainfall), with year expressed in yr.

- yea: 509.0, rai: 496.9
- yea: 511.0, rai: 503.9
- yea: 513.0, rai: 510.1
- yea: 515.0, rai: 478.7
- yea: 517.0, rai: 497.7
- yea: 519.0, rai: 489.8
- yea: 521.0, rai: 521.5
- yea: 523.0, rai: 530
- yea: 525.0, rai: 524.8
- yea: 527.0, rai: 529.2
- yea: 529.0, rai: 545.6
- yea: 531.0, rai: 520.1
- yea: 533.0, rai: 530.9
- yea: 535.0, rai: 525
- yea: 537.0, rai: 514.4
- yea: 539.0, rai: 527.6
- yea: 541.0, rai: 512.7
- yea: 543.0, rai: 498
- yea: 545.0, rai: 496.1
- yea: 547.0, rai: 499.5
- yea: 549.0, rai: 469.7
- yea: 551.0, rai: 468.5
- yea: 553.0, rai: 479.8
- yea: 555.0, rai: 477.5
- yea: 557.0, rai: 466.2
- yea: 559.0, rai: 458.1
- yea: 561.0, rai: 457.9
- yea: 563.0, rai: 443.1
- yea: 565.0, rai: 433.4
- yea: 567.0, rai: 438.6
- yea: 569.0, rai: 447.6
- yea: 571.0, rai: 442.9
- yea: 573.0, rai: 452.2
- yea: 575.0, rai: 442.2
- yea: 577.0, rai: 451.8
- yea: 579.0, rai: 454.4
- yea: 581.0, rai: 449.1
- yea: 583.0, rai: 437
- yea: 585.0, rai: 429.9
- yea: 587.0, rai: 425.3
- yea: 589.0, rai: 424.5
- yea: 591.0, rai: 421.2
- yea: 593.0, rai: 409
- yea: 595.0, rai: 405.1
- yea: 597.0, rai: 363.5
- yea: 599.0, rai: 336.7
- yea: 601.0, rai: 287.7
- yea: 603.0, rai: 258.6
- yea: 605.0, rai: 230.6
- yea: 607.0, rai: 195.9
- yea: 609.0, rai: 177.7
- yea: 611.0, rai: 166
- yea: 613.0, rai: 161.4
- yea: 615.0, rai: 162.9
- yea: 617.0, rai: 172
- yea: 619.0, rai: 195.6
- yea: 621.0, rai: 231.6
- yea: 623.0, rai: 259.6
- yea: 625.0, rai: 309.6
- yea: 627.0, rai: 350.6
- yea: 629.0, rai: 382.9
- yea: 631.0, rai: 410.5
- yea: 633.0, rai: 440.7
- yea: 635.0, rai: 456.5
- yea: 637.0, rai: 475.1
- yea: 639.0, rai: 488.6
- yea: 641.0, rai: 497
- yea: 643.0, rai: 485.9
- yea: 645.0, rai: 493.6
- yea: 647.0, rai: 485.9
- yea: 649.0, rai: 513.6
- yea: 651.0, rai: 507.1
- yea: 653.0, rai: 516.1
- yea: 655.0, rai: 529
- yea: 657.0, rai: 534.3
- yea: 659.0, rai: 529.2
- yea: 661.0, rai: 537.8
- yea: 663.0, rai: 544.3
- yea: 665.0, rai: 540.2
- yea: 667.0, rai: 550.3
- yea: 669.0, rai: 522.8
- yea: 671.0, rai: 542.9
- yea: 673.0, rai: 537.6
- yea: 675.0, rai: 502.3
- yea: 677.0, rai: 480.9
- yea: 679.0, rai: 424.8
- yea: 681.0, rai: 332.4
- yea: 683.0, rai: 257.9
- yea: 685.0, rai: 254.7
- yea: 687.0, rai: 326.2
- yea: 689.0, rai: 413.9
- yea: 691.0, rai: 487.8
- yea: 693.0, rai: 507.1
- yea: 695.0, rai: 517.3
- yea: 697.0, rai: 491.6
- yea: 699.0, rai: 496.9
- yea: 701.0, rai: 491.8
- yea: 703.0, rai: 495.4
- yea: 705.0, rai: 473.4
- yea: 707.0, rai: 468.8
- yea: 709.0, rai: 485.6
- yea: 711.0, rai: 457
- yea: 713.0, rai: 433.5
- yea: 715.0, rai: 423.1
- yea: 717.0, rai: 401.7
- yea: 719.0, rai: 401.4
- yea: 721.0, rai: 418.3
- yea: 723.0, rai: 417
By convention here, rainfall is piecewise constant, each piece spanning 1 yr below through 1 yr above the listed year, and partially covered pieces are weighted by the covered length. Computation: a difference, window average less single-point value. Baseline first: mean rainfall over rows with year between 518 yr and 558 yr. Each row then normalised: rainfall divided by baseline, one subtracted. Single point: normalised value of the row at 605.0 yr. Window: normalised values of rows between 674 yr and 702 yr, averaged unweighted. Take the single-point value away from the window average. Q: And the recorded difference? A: 0.39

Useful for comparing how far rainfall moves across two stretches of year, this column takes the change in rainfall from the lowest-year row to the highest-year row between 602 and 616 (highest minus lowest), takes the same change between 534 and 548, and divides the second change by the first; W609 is 0.27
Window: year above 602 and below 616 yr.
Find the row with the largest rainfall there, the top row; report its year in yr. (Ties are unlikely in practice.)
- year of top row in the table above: 603.0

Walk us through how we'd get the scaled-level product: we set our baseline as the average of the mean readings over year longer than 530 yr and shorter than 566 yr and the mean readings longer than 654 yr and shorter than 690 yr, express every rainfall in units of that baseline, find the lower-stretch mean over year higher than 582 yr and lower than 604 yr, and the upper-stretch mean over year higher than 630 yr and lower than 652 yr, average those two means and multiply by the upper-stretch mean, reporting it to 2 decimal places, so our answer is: 0.91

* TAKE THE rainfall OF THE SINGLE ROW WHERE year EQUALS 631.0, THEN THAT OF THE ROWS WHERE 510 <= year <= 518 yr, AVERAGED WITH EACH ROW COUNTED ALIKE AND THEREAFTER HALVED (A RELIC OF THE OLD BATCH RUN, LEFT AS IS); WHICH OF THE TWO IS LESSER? 249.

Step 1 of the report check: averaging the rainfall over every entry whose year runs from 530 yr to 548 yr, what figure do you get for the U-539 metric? 514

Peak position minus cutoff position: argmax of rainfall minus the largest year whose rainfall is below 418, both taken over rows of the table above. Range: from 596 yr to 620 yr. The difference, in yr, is -22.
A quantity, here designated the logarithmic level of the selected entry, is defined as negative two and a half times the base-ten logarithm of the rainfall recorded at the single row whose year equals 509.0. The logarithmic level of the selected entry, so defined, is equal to -6.74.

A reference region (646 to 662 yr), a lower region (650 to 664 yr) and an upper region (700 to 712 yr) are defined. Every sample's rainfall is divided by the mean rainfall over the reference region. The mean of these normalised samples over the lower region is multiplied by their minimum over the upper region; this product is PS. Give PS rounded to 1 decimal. 0.9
